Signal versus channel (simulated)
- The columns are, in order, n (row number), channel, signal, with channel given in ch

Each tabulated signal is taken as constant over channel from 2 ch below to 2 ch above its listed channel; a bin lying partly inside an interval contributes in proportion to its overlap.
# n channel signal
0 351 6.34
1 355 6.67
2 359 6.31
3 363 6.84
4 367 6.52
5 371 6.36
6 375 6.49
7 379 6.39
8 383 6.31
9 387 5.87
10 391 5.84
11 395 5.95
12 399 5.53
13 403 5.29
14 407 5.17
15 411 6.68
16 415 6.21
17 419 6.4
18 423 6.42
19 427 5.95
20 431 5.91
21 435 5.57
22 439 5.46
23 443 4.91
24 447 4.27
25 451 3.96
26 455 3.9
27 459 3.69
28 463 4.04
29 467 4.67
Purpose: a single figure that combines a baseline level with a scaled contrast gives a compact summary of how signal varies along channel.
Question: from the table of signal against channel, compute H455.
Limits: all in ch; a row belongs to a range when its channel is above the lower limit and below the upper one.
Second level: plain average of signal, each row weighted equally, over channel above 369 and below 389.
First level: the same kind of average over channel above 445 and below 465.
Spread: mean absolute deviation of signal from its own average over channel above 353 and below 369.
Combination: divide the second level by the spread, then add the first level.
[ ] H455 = 41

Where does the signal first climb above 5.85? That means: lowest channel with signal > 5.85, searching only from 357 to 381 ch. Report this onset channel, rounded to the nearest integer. 359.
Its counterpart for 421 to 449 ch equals 423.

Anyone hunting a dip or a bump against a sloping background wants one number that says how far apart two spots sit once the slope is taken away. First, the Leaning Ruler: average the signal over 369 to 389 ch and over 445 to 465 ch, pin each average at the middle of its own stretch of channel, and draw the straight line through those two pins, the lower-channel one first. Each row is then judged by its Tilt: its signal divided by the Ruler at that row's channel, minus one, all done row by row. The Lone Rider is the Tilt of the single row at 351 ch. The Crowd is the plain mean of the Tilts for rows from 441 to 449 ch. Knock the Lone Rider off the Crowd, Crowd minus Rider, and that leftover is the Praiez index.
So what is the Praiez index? 0.18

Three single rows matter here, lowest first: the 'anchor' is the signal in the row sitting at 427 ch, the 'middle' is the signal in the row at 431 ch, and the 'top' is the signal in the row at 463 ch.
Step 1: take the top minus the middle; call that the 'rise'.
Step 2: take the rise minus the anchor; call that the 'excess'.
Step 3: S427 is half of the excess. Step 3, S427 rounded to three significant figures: -3.91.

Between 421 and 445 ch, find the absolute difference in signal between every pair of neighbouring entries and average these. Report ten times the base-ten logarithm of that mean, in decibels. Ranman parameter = -5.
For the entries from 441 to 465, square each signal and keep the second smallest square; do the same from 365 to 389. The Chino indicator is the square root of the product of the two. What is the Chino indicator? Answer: 25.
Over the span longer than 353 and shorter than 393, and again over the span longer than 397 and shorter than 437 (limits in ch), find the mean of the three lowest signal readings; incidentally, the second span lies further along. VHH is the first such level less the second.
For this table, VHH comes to 0.68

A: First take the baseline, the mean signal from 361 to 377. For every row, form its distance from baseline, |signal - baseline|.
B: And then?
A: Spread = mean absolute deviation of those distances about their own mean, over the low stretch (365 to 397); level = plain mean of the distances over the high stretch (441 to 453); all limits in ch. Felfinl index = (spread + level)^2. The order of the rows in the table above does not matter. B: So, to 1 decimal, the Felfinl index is 5.9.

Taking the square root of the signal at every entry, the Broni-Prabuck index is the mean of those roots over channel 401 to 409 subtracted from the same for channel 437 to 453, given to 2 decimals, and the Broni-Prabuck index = -0.13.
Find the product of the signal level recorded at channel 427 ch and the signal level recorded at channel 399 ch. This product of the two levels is 32.9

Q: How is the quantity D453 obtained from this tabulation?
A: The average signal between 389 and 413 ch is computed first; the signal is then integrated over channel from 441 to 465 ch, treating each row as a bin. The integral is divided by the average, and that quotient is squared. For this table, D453 298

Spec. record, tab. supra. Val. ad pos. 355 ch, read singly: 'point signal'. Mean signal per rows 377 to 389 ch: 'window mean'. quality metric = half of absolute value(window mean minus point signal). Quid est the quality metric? 0.24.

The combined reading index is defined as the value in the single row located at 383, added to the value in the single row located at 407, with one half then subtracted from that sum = 11.0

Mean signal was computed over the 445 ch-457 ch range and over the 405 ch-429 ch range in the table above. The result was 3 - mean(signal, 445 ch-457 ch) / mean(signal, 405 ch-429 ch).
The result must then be 2.34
